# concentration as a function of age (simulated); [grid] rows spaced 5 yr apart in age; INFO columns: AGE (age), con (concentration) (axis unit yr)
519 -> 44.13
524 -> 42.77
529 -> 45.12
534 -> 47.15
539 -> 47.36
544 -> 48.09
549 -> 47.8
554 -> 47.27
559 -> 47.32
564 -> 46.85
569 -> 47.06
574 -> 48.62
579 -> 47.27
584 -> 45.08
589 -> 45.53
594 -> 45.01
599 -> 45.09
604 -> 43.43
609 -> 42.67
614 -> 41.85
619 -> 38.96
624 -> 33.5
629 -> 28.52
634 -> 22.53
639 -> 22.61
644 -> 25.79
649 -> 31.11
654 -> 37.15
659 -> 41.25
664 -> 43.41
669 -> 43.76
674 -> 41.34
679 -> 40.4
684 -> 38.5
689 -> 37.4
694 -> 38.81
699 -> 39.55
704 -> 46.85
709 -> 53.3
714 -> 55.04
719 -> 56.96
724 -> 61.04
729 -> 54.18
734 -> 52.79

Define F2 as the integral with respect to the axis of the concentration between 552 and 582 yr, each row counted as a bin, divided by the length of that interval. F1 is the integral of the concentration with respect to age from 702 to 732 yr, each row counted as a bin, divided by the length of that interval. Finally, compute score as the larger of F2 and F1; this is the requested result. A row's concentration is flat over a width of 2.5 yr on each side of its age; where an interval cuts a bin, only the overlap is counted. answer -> 54.7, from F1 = 55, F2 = 47.4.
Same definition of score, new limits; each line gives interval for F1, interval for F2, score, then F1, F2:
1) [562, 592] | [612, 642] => 46.7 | 47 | 31.1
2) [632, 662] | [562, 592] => 46.7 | 30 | 46.7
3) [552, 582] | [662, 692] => 47.4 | 47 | 40.7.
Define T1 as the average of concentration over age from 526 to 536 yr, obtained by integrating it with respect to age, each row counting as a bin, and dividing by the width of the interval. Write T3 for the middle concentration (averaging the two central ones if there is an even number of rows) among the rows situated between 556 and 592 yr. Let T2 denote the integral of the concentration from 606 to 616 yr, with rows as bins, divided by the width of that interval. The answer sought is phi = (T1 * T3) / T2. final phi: 51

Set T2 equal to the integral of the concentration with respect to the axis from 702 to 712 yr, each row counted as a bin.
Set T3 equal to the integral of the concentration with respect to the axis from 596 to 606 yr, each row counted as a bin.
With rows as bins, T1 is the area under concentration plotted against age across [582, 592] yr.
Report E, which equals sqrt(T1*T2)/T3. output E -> 1.08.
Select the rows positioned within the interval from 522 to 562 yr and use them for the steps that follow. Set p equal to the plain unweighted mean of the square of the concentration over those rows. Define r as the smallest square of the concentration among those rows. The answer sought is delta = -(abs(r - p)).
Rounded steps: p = 2175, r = 1829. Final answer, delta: -346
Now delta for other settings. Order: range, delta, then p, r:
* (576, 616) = -231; 1982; 1751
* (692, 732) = -1124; 2630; 1506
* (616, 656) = -428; 936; 508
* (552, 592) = -166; 2198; 2032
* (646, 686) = -616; 1584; 968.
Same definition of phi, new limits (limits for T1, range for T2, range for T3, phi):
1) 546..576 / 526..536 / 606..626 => 42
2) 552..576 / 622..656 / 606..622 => 69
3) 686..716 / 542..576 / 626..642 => 21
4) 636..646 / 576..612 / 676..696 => 21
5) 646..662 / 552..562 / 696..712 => 36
